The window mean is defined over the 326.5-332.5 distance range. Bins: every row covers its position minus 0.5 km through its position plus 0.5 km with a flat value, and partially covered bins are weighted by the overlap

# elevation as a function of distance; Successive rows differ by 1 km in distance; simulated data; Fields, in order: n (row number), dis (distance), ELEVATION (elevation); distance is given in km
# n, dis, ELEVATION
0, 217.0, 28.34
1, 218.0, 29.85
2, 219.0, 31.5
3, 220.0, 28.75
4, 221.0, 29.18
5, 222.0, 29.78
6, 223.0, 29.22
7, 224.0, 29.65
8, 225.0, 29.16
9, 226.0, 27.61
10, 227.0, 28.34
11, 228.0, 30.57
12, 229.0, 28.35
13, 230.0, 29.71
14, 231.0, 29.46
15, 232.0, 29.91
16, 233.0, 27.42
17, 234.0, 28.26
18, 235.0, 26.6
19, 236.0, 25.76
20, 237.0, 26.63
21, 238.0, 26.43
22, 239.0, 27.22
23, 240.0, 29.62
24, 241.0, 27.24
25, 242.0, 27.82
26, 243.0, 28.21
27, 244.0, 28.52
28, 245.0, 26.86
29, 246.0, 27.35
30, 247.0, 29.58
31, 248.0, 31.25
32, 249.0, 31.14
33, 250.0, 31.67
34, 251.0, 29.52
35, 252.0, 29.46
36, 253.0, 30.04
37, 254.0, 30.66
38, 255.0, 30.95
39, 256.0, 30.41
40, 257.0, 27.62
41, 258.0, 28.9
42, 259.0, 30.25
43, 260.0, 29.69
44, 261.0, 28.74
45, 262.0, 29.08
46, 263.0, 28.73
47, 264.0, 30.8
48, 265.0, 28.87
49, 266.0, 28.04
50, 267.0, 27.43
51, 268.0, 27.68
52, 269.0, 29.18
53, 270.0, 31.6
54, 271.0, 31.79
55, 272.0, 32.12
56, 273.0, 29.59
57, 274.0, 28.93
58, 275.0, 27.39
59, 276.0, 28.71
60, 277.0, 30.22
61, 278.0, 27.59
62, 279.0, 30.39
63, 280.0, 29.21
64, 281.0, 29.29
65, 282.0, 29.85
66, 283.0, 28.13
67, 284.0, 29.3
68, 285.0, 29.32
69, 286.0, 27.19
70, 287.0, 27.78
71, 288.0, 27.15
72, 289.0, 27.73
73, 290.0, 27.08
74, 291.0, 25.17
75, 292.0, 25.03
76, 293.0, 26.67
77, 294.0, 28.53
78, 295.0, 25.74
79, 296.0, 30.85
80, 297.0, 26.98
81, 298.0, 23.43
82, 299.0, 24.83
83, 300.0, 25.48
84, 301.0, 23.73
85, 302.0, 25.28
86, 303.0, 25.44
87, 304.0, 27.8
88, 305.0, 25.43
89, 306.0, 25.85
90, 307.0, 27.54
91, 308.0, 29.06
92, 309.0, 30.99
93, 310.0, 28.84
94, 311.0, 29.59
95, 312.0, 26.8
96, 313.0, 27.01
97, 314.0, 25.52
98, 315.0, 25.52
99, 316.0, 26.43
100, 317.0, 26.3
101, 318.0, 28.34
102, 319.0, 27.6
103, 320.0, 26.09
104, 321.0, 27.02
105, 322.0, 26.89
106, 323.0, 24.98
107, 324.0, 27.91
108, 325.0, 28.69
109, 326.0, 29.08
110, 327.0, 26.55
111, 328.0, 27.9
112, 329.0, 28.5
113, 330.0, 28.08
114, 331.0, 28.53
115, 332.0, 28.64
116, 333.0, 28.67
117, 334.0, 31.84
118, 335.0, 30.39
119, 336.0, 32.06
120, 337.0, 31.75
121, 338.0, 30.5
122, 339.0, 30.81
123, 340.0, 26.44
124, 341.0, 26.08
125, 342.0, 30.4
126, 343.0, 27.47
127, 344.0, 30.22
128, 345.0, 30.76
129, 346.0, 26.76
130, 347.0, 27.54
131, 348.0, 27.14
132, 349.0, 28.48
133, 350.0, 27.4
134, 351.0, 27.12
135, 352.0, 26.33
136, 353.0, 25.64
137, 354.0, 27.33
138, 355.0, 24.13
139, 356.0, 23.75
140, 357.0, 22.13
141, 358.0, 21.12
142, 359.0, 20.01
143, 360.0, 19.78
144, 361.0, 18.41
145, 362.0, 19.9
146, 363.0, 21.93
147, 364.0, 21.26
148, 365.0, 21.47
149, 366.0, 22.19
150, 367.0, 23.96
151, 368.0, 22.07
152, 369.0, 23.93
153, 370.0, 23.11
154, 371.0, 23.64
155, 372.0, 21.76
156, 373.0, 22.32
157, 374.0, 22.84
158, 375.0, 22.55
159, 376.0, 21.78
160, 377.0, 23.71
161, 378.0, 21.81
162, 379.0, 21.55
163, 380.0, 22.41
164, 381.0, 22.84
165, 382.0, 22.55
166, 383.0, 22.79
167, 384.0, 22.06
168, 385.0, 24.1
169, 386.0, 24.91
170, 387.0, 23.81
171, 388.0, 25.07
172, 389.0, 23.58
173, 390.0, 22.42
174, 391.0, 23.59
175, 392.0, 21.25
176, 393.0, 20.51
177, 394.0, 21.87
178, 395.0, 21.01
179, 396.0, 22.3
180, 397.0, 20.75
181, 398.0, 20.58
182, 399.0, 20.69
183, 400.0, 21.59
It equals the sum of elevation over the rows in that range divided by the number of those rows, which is 28.0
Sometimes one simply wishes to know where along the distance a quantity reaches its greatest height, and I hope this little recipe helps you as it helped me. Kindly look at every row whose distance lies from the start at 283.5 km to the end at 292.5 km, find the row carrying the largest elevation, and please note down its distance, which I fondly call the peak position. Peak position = 285.0 km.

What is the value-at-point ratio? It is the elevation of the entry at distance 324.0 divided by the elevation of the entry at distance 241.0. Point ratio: 1.02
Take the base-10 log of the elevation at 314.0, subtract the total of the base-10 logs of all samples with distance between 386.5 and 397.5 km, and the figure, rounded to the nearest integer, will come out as -13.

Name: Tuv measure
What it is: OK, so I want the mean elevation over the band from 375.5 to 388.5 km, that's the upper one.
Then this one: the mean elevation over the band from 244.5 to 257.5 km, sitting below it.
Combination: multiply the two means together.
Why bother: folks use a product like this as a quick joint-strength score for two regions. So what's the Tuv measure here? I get 685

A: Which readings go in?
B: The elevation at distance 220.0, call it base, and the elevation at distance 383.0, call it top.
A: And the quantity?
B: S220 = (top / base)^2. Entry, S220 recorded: 0.63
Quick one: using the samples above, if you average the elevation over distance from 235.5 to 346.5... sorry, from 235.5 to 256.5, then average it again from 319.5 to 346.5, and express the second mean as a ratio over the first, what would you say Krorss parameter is 0.99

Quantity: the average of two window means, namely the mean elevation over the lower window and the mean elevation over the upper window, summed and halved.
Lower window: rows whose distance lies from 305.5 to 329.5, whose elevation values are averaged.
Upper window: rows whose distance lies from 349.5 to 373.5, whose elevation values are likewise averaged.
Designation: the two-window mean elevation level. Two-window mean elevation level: 25.2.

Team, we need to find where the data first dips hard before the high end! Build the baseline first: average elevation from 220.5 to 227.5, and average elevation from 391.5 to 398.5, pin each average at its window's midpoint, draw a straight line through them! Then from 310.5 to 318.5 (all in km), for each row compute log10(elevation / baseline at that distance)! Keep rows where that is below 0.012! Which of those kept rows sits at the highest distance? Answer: 315.0 km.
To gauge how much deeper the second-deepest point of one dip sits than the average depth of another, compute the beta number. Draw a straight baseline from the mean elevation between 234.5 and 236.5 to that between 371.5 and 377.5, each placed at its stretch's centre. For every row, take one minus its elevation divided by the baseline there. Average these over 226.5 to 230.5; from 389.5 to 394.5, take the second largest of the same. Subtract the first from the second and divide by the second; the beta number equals 4.1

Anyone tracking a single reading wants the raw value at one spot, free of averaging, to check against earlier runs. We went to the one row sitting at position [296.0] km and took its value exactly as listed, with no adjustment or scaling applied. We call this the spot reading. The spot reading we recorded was 30.85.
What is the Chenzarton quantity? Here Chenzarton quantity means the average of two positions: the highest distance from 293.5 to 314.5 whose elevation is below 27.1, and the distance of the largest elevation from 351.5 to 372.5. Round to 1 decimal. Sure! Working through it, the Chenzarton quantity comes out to 334.0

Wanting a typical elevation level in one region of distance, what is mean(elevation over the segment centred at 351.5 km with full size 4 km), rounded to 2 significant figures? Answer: 27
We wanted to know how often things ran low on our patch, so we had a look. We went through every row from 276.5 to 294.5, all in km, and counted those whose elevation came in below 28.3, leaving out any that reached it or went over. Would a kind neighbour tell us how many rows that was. 10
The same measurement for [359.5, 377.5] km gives 18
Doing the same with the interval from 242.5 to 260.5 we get 4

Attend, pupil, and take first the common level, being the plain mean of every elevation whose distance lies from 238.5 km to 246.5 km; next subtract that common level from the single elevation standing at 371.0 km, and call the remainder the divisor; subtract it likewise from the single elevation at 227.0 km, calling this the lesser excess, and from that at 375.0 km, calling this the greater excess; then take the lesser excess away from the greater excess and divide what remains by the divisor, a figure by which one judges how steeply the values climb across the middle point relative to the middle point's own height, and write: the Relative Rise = 1.4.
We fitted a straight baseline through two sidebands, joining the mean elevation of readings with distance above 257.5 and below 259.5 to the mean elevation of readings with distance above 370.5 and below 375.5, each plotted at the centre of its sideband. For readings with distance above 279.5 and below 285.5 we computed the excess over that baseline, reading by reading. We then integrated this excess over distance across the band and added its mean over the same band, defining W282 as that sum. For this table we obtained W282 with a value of 7.5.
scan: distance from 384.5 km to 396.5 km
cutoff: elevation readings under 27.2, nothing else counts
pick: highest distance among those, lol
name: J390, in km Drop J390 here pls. 396.0 km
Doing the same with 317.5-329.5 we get 327.0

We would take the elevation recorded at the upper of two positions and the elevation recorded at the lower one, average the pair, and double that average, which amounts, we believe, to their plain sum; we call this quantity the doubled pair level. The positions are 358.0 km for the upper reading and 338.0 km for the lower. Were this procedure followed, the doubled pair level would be 52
